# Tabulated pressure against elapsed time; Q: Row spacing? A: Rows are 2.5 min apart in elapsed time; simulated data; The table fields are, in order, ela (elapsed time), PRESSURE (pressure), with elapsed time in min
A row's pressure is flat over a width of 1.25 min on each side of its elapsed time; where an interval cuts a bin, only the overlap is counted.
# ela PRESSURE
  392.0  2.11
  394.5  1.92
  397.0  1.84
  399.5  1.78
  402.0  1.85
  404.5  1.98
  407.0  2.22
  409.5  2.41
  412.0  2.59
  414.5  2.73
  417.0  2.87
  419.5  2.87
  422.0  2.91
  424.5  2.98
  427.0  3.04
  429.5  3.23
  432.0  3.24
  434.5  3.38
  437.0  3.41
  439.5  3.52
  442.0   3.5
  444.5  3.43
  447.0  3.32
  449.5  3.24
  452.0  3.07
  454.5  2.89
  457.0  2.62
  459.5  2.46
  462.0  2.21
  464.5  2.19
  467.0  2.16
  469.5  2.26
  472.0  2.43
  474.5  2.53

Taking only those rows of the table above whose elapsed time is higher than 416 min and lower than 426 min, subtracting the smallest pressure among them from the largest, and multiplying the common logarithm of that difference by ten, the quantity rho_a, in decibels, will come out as -10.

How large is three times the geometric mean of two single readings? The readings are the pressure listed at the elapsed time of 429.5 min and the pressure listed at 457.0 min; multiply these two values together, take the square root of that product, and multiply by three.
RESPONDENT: 8.7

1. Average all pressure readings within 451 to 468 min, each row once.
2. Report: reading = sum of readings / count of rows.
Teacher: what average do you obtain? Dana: 2.5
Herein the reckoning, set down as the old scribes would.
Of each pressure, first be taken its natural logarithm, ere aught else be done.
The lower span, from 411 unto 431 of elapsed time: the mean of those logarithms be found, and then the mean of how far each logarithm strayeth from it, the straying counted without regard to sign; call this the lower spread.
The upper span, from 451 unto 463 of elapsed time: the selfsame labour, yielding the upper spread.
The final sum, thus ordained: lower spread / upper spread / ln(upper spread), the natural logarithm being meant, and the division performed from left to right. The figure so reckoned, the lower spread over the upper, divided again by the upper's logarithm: -0.2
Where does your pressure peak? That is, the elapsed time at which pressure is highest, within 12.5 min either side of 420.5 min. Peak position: 432.0 min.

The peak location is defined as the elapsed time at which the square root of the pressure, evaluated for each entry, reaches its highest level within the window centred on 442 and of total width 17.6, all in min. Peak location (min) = 439.5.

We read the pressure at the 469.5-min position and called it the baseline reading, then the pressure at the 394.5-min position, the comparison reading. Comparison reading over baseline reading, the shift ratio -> 0.85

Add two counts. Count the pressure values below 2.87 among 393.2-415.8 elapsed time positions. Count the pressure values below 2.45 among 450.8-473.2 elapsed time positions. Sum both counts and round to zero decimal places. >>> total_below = 14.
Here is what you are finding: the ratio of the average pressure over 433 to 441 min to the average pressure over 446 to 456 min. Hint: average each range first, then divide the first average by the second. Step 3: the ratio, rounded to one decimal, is 1.1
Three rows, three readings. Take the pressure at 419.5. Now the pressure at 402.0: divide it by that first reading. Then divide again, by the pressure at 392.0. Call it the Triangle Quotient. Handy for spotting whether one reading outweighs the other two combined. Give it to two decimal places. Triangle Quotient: 0.31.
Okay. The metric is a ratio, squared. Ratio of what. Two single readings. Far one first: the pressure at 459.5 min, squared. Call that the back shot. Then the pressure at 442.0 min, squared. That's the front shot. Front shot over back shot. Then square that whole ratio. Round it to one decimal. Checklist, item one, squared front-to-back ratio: 4.1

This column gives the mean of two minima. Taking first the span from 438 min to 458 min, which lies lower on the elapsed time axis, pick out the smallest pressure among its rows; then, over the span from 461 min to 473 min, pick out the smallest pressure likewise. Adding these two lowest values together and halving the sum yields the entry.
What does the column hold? 2.39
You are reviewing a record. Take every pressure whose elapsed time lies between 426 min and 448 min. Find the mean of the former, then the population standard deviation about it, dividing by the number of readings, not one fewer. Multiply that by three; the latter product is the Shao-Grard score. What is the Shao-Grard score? 0.43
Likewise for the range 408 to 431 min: 0.69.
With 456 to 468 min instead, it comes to 0.54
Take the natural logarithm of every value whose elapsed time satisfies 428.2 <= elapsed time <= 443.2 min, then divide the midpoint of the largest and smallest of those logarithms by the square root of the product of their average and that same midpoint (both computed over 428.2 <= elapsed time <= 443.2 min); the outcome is 1.00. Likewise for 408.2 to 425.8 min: 0.99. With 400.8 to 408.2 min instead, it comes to 1.01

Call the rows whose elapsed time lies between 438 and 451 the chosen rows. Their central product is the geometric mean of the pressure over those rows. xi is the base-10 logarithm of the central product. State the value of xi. 0.53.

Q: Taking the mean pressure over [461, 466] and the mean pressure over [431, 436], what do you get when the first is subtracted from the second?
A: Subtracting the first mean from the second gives 1.1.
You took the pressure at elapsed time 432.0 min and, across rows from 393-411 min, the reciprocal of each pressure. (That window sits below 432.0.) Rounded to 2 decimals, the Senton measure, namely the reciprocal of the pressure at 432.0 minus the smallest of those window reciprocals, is -0.11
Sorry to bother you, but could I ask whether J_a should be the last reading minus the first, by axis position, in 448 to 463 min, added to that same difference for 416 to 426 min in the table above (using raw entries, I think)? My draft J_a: -0.9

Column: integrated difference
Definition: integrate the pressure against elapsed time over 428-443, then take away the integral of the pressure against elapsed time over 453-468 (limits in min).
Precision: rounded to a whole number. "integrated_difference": 14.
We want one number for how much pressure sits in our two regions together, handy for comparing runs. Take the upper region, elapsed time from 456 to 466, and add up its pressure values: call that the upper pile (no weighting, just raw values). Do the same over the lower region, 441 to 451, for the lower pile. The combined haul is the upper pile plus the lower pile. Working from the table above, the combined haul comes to 23.0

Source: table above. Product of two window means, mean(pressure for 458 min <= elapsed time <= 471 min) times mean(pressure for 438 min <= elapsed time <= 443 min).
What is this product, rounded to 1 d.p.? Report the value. 7.9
